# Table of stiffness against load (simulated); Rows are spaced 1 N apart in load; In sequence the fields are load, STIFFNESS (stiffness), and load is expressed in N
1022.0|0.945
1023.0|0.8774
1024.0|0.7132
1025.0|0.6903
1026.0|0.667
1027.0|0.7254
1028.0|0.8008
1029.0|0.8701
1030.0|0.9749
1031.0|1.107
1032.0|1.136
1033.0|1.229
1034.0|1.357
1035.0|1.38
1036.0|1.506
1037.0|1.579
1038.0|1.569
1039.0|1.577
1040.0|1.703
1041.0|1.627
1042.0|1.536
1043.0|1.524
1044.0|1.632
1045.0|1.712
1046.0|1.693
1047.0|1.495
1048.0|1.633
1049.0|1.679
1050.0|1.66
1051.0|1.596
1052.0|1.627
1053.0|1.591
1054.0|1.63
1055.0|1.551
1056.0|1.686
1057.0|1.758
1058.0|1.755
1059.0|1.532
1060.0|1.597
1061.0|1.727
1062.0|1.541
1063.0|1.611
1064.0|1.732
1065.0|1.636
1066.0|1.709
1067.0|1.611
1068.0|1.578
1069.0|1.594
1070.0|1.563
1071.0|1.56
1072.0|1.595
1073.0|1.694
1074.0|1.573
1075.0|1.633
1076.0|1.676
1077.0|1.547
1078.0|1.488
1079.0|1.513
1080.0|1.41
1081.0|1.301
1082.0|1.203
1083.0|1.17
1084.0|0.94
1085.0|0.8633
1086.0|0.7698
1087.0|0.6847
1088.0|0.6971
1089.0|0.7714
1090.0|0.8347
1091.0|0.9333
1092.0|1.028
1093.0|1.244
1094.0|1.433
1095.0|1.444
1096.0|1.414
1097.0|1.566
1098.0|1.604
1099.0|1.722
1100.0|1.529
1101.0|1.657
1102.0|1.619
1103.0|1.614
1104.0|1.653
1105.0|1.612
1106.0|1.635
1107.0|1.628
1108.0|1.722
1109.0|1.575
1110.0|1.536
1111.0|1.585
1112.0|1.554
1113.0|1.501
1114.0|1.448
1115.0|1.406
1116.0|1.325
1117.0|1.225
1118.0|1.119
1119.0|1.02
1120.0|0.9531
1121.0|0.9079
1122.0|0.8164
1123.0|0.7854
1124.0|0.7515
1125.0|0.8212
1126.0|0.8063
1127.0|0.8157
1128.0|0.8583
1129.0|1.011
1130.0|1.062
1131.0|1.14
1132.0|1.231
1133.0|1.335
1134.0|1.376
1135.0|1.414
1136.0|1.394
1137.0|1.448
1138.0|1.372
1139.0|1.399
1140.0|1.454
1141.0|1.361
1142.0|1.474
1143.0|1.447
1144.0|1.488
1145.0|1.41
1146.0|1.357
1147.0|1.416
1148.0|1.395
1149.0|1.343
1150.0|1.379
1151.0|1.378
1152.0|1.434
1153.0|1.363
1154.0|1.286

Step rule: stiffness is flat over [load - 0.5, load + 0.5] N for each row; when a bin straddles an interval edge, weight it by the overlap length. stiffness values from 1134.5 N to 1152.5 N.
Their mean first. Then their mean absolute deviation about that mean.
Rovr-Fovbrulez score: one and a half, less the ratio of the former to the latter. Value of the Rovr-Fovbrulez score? -40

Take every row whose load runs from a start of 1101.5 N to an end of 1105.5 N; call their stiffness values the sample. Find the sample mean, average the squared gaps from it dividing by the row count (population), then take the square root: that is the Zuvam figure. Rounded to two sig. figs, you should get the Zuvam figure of 0.017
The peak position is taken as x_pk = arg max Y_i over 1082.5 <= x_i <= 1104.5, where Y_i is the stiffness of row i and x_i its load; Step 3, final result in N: 1099.0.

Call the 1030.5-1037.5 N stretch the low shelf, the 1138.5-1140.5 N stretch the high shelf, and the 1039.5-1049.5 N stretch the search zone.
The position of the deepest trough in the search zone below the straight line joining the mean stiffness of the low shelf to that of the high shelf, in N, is 1047.0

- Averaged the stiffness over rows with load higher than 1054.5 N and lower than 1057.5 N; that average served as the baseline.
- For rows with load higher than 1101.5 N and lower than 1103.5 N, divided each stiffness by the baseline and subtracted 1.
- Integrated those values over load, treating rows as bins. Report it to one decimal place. -0.1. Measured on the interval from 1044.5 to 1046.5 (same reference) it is 0.0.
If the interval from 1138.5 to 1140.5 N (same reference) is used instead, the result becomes -0.3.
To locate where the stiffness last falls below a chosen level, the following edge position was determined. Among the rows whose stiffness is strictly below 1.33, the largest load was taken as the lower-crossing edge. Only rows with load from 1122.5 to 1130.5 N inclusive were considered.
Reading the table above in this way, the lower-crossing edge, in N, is 1130.0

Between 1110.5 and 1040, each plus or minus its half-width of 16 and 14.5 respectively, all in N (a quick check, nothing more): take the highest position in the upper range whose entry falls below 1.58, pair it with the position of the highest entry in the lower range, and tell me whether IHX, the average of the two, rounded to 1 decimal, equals 1085.5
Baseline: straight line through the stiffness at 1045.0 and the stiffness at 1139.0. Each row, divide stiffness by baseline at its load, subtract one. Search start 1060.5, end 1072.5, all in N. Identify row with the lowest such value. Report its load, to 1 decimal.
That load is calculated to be 1062.0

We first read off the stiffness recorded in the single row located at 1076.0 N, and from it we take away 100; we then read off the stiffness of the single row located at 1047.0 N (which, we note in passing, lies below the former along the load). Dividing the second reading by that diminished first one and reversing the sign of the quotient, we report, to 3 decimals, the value 0.015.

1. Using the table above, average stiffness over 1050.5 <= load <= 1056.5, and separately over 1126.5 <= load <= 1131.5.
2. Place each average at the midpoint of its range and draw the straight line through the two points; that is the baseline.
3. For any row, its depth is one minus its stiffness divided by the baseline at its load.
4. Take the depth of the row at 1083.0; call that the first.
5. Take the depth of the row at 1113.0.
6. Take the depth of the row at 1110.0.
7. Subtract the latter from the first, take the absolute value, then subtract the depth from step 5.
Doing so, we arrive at 0.84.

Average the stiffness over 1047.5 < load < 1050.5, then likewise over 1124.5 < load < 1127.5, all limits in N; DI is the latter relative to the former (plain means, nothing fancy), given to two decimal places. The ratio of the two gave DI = 0.49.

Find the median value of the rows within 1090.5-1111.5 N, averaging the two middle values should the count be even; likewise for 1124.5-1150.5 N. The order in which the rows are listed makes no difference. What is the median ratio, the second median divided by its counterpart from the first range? 0.9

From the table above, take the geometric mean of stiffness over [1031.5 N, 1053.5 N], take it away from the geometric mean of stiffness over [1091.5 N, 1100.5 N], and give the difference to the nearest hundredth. -0.11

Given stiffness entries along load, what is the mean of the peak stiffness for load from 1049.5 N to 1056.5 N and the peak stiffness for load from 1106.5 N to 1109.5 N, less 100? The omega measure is -98.3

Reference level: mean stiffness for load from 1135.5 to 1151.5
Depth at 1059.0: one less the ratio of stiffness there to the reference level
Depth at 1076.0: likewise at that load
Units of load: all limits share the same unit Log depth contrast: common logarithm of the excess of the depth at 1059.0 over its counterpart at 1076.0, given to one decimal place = -1.0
